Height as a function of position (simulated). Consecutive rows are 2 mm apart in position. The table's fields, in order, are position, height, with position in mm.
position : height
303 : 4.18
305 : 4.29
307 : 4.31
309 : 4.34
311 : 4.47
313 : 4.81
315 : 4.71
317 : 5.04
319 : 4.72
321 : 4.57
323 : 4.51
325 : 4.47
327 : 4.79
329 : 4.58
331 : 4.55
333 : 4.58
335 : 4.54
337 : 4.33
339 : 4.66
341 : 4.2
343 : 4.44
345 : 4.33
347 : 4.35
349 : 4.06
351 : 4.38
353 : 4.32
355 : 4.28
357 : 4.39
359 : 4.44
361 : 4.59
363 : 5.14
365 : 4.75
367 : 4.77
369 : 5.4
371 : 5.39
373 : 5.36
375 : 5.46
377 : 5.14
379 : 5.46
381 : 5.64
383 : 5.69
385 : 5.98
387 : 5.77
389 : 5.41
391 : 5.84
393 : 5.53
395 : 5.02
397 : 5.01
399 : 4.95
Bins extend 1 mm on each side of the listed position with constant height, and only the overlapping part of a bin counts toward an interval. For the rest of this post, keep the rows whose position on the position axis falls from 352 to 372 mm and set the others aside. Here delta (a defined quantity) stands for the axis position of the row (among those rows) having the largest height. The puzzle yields 369 mm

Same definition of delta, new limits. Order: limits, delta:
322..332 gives 327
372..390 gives 385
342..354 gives 343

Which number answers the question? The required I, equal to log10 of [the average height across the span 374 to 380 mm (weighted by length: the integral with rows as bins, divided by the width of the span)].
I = 0.73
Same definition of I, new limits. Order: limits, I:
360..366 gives 0.68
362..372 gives 0.71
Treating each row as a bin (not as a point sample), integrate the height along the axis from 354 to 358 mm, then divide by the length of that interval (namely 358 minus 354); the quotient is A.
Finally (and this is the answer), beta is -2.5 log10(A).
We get -1.59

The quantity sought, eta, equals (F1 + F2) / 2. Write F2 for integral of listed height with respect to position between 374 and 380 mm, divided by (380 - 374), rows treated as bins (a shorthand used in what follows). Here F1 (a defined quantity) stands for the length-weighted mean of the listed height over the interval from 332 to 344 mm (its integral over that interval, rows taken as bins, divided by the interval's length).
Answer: 4.91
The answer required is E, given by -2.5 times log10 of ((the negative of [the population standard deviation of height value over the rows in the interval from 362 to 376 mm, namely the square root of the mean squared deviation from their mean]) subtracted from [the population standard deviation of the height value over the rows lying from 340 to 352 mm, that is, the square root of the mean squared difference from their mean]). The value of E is 1.0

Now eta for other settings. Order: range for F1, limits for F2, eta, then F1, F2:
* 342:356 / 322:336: 4.44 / 4.3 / 4.6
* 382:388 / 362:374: 5.47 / 5.8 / 5.1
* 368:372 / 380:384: 5.53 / 5.4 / 5.7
